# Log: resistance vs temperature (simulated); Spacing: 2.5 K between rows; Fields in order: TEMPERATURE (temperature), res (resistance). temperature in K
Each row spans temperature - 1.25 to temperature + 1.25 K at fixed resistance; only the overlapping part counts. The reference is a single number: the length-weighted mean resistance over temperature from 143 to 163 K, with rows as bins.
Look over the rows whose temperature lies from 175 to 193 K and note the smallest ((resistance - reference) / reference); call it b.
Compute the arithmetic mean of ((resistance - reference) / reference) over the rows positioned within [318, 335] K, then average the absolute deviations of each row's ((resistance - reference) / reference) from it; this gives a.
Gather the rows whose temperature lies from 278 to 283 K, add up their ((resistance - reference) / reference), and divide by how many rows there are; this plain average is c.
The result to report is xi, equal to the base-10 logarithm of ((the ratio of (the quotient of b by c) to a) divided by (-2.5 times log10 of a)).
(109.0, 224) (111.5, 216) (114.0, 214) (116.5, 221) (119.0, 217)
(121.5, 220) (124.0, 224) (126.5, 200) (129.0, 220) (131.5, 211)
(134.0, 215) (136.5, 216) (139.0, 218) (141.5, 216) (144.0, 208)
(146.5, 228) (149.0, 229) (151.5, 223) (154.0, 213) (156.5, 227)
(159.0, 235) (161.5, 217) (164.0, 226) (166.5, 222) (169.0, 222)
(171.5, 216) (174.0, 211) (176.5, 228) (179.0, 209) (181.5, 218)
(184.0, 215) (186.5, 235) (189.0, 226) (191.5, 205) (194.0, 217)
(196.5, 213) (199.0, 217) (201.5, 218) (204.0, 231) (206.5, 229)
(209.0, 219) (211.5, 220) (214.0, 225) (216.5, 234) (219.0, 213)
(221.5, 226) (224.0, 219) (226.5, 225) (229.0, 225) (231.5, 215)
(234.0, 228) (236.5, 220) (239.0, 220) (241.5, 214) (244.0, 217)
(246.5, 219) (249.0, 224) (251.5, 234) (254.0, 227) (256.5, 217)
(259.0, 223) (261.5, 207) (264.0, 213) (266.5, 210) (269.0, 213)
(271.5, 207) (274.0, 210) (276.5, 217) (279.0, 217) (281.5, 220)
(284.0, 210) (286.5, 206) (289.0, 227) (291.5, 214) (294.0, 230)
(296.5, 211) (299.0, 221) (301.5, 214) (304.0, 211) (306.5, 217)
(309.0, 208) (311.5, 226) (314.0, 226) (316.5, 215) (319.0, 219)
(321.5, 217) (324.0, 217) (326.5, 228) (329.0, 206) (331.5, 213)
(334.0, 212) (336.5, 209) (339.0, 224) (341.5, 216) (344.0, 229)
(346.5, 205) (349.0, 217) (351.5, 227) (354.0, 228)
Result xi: 1.67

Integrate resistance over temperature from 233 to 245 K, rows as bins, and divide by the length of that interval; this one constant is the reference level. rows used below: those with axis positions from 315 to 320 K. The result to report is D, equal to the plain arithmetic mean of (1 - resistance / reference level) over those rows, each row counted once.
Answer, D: 0.012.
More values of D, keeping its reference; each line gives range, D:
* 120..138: 0.021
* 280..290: 0.018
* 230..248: 0.003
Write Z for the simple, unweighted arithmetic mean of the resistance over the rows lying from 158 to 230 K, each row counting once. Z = 221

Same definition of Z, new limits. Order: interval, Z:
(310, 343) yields 218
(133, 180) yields 220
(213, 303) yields 219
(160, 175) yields 219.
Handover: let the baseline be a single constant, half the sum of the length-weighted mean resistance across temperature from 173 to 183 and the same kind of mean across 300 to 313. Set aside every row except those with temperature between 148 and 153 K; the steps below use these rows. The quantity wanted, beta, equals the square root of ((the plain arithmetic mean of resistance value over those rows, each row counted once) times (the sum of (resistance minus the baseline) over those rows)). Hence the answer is 67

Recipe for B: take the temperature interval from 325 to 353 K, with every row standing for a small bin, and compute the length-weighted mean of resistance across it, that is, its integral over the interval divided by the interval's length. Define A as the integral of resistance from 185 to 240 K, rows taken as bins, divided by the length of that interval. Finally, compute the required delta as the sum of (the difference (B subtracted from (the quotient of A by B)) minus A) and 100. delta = -338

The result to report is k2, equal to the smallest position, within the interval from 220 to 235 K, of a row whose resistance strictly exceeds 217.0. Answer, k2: 221.5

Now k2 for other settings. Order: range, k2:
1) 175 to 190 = 176.5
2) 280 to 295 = 281.5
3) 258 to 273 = 259.0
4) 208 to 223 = 209.0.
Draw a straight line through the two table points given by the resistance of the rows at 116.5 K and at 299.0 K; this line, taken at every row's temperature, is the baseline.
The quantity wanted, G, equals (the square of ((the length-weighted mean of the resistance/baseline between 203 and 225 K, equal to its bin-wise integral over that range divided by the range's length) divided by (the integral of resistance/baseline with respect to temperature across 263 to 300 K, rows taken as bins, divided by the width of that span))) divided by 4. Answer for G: 0.271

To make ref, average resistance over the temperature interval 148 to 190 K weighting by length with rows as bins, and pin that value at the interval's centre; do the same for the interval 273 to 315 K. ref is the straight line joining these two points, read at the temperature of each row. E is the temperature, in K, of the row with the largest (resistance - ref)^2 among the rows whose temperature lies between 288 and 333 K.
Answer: 294.0 K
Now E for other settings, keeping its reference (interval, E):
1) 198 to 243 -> 216.5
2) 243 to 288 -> 251.5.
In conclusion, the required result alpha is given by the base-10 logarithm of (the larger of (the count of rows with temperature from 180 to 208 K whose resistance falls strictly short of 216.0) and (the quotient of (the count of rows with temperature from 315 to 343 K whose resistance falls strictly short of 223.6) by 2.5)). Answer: 0.56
